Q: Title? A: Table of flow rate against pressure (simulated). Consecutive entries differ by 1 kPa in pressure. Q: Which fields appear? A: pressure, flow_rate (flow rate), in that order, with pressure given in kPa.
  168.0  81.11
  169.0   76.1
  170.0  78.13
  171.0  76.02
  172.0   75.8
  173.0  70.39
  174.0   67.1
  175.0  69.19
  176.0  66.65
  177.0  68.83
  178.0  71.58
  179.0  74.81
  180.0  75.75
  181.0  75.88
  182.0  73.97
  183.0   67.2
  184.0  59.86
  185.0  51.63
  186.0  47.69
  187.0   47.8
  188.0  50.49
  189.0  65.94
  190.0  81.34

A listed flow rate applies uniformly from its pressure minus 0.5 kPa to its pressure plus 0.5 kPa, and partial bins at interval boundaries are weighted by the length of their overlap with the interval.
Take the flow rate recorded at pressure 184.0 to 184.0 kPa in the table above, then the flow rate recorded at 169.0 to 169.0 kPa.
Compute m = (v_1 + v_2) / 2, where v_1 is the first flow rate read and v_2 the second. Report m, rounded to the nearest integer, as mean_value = 68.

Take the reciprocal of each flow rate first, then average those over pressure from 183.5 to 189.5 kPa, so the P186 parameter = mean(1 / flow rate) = 0.0188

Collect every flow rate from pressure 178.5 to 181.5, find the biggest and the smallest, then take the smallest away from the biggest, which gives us 1.1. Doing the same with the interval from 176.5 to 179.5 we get 6.0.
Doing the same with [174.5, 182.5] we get 9.2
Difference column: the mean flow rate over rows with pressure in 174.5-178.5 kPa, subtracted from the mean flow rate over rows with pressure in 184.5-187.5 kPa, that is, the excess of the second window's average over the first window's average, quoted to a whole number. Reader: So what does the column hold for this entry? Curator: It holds -20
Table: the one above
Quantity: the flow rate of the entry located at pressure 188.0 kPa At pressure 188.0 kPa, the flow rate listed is 50.49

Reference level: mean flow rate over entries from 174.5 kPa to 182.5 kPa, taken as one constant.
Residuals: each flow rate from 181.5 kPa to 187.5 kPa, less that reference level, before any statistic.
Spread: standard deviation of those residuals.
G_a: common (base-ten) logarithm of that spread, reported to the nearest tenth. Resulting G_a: 1.0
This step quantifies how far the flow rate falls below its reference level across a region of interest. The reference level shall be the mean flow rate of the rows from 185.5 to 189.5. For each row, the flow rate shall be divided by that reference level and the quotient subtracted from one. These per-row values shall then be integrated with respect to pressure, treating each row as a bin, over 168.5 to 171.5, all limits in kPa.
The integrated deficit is -1.35 kPa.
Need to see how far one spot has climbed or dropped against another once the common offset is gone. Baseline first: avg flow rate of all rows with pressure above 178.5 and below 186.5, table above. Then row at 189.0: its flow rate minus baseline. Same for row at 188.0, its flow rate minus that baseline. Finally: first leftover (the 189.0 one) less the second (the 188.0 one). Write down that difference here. 15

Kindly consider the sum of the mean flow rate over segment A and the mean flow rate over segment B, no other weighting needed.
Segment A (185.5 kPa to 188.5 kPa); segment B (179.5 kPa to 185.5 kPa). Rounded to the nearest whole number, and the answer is 116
